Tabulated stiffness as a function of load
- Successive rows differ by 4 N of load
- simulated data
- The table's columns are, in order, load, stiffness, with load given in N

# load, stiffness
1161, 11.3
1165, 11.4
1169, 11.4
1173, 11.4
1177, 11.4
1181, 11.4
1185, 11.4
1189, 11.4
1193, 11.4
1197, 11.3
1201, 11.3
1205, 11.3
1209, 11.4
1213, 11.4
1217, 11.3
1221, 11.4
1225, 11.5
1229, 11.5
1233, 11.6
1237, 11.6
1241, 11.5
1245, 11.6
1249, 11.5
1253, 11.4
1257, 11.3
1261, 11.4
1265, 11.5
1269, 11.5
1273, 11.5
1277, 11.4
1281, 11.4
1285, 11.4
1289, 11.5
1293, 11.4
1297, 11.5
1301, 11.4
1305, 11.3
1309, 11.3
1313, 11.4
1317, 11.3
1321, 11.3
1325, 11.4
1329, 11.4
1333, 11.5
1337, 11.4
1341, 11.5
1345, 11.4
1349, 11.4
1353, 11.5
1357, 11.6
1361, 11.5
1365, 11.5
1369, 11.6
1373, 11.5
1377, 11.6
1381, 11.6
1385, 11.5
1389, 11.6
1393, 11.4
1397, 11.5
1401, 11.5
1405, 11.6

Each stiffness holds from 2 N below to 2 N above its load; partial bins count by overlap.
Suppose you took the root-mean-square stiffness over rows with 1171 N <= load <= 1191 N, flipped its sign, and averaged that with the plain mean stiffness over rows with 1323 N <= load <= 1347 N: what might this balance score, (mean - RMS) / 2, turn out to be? 0.017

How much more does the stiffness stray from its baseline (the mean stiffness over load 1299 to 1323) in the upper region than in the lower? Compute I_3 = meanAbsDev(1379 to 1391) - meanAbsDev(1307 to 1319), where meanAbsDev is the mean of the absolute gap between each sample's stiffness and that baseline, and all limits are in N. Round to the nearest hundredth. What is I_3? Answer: 0.19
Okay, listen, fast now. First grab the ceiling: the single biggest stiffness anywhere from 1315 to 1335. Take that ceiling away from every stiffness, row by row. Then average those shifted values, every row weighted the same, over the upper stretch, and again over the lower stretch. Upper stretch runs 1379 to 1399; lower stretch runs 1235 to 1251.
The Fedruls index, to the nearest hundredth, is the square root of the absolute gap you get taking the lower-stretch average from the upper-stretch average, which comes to 0.17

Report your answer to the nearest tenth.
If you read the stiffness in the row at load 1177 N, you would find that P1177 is 11.4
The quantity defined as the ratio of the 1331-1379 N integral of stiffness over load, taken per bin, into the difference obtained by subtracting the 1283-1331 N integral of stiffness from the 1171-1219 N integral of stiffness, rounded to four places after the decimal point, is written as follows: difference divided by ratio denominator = -0.0014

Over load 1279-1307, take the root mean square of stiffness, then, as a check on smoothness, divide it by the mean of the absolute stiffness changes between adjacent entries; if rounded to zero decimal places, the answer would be 137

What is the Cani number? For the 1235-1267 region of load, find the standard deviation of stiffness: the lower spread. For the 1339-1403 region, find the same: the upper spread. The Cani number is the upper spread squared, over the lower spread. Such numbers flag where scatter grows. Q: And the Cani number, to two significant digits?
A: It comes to 0.050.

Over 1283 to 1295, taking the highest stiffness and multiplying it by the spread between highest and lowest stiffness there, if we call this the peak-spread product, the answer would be 1.15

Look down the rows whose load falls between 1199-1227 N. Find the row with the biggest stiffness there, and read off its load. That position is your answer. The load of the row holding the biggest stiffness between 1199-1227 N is 1225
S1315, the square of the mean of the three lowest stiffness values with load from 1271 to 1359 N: 128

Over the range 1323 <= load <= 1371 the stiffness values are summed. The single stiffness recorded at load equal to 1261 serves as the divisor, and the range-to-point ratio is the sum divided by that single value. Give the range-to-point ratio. 12.1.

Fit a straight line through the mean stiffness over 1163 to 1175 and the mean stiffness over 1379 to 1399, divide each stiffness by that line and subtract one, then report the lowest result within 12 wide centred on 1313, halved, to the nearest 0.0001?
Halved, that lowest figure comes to -0.0079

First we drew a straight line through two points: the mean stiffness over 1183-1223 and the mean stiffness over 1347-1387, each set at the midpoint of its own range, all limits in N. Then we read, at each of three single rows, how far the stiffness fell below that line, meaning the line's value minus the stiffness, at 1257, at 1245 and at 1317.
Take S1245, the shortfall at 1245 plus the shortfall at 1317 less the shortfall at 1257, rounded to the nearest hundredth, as -0.13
